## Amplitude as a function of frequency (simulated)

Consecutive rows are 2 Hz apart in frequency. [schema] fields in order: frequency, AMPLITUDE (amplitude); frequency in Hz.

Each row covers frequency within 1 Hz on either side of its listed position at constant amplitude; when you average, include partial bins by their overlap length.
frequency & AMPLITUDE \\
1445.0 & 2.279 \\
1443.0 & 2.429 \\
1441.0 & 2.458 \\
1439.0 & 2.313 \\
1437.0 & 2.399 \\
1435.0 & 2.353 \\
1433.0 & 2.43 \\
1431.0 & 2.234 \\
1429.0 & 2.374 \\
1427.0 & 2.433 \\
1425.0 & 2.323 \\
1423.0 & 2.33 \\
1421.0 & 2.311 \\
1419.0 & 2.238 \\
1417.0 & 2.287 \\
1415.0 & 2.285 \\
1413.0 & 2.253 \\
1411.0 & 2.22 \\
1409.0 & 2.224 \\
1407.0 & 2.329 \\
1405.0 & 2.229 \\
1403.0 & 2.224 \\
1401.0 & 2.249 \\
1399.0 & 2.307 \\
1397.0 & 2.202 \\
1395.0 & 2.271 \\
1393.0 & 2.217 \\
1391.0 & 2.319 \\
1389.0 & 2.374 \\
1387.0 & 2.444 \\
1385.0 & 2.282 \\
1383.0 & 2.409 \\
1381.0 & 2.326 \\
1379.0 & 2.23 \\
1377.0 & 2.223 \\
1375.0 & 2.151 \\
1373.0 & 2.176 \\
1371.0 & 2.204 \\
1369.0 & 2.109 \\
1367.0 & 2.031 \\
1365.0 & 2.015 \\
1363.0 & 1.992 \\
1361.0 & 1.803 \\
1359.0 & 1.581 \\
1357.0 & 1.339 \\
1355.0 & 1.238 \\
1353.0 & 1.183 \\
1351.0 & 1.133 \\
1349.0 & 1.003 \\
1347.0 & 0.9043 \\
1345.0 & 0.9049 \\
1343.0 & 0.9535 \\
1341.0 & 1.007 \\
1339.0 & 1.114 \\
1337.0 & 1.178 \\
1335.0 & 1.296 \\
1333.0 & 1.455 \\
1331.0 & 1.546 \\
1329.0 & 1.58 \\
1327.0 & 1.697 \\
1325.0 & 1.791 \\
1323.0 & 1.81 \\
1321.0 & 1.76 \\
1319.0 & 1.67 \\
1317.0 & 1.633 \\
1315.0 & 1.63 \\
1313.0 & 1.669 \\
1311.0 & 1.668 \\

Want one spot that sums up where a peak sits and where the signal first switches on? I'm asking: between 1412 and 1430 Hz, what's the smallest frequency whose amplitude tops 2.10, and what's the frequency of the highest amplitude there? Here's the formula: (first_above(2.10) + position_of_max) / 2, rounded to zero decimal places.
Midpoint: 1420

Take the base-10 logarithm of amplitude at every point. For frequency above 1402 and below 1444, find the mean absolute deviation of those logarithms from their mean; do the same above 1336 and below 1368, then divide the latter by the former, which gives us 8.7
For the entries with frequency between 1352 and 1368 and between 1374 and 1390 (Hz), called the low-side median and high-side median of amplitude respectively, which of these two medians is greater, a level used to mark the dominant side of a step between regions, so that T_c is 2.30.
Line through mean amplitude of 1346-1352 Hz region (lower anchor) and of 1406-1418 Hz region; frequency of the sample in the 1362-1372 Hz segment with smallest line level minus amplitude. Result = 1371.0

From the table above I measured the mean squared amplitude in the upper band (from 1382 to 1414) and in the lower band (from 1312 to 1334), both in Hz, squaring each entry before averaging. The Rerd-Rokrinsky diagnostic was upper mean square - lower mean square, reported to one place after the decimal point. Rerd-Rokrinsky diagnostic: 2.5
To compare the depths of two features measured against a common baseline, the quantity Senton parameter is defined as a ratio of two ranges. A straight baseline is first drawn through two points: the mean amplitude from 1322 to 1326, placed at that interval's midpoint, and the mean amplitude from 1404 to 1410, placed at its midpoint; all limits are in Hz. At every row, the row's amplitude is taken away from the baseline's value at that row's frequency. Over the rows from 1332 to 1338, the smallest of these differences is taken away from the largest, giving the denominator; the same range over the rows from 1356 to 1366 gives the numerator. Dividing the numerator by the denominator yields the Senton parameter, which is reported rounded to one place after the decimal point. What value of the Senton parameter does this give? 2.1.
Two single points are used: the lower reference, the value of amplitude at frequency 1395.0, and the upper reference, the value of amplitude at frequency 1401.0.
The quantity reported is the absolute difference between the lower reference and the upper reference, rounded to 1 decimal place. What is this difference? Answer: 0.0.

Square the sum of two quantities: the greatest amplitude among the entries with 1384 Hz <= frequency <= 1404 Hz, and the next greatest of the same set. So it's 23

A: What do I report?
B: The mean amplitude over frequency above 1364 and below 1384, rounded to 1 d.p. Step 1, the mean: 2.2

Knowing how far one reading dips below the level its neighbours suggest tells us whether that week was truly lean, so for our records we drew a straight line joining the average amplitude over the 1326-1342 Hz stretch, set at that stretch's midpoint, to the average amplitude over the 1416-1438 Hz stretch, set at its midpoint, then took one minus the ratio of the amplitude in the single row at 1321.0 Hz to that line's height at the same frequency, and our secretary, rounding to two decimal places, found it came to -0.44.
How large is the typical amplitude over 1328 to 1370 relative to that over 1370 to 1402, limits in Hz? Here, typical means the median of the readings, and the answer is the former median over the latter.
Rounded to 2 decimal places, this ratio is 0.57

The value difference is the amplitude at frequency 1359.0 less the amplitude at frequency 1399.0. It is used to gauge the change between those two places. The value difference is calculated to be -0.73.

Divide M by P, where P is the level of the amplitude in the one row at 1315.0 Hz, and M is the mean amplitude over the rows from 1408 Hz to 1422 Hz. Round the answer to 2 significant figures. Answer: 1.4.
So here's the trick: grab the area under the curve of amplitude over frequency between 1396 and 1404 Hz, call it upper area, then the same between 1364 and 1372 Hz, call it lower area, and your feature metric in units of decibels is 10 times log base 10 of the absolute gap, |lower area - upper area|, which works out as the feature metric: 1.0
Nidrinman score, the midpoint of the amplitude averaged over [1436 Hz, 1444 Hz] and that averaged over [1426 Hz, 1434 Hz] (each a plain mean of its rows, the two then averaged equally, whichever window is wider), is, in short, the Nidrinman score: 2.4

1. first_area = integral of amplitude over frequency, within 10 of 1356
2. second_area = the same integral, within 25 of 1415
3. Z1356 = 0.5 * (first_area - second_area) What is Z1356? -43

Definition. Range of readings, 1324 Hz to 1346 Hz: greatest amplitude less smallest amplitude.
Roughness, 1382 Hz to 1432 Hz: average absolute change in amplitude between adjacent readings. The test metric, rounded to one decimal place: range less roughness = 0.8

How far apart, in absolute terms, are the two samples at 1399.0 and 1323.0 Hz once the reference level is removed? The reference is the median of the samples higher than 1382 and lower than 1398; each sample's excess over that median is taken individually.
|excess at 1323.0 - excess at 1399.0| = 0.5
